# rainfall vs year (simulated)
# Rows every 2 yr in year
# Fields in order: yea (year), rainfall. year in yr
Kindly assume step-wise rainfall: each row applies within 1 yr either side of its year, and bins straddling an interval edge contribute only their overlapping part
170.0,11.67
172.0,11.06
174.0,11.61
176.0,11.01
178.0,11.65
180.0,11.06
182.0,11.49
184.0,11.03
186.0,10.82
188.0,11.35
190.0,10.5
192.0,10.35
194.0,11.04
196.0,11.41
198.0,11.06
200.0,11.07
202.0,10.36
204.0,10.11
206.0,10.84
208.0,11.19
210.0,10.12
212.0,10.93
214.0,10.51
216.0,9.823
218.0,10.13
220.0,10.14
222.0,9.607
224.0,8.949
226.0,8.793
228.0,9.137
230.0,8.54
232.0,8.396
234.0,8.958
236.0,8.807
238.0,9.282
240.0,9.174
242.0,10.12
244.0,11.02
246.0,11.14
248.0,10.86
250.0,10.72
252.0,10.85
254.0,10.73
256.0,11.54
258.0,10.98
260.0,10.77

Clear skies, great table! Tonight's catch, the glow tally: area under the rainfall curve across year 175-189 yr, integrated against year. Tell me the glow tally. 157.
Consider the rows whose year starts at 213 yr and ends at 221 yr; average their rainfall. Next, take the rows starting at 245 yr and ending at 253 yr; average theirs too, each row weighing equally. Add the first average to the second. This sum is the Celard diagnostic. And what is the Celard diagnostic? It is 21.04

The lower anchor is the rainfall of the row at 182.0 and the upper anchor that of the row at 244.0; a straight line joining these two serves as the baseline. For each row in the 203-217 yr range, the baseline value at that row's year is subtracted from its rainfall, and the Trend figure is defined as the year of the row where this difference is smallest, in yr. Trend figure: 216.0 yr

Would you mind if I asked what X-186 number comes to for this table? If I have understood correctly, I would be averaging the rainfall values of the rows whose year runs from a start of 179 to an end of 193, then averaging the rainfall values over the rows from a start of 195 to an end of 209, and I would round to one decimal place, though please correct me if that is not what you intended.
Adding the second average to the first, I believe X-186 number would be 21.8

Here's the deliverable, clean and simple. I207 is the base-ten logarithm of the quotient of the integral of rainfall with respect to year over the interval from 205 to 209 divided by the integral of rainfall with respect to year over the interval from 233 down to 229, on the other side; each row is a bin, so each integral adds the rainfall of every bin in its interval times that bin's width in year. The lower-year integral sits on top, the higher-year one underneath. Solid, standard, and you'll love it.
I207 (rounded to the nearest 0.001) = 0.114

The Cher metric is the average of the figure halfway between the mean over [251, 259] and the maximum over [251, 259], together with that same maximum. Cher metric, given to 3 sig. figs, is 11.4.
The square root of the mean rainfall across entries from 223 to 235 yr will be 2.97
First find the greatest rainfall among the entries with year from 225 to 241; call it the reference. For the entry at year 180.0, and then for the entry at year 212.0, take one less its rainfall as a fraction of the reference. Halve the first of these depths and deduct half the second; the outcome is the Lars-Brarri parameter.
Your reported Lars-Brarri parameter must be -0.01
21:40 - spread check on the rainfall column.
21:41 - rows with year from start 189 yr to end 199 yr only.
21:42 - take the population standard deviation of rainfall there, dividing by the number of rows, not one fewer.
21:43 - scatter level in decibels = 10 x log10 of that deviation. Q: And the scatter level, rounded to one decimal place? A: -4.1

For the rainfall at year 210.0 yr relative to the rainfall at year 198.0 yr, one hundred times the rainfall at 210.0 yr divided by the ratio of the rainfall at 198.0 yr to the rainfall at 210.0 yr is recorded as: 926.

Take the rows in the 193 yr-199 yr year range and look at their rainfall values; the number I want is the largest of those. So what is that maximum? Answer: 11.41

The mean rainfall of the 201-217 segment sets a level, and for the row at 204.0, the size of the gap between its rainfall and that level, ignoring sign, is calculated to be 0.4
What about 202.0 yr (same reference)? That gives 0.1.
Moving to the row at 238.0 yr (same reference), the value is 1.2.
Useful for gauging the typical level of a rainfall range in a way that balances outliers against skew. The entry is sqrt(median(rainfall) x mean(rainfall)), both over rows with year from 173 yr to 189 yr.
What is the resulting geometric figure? 11.2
